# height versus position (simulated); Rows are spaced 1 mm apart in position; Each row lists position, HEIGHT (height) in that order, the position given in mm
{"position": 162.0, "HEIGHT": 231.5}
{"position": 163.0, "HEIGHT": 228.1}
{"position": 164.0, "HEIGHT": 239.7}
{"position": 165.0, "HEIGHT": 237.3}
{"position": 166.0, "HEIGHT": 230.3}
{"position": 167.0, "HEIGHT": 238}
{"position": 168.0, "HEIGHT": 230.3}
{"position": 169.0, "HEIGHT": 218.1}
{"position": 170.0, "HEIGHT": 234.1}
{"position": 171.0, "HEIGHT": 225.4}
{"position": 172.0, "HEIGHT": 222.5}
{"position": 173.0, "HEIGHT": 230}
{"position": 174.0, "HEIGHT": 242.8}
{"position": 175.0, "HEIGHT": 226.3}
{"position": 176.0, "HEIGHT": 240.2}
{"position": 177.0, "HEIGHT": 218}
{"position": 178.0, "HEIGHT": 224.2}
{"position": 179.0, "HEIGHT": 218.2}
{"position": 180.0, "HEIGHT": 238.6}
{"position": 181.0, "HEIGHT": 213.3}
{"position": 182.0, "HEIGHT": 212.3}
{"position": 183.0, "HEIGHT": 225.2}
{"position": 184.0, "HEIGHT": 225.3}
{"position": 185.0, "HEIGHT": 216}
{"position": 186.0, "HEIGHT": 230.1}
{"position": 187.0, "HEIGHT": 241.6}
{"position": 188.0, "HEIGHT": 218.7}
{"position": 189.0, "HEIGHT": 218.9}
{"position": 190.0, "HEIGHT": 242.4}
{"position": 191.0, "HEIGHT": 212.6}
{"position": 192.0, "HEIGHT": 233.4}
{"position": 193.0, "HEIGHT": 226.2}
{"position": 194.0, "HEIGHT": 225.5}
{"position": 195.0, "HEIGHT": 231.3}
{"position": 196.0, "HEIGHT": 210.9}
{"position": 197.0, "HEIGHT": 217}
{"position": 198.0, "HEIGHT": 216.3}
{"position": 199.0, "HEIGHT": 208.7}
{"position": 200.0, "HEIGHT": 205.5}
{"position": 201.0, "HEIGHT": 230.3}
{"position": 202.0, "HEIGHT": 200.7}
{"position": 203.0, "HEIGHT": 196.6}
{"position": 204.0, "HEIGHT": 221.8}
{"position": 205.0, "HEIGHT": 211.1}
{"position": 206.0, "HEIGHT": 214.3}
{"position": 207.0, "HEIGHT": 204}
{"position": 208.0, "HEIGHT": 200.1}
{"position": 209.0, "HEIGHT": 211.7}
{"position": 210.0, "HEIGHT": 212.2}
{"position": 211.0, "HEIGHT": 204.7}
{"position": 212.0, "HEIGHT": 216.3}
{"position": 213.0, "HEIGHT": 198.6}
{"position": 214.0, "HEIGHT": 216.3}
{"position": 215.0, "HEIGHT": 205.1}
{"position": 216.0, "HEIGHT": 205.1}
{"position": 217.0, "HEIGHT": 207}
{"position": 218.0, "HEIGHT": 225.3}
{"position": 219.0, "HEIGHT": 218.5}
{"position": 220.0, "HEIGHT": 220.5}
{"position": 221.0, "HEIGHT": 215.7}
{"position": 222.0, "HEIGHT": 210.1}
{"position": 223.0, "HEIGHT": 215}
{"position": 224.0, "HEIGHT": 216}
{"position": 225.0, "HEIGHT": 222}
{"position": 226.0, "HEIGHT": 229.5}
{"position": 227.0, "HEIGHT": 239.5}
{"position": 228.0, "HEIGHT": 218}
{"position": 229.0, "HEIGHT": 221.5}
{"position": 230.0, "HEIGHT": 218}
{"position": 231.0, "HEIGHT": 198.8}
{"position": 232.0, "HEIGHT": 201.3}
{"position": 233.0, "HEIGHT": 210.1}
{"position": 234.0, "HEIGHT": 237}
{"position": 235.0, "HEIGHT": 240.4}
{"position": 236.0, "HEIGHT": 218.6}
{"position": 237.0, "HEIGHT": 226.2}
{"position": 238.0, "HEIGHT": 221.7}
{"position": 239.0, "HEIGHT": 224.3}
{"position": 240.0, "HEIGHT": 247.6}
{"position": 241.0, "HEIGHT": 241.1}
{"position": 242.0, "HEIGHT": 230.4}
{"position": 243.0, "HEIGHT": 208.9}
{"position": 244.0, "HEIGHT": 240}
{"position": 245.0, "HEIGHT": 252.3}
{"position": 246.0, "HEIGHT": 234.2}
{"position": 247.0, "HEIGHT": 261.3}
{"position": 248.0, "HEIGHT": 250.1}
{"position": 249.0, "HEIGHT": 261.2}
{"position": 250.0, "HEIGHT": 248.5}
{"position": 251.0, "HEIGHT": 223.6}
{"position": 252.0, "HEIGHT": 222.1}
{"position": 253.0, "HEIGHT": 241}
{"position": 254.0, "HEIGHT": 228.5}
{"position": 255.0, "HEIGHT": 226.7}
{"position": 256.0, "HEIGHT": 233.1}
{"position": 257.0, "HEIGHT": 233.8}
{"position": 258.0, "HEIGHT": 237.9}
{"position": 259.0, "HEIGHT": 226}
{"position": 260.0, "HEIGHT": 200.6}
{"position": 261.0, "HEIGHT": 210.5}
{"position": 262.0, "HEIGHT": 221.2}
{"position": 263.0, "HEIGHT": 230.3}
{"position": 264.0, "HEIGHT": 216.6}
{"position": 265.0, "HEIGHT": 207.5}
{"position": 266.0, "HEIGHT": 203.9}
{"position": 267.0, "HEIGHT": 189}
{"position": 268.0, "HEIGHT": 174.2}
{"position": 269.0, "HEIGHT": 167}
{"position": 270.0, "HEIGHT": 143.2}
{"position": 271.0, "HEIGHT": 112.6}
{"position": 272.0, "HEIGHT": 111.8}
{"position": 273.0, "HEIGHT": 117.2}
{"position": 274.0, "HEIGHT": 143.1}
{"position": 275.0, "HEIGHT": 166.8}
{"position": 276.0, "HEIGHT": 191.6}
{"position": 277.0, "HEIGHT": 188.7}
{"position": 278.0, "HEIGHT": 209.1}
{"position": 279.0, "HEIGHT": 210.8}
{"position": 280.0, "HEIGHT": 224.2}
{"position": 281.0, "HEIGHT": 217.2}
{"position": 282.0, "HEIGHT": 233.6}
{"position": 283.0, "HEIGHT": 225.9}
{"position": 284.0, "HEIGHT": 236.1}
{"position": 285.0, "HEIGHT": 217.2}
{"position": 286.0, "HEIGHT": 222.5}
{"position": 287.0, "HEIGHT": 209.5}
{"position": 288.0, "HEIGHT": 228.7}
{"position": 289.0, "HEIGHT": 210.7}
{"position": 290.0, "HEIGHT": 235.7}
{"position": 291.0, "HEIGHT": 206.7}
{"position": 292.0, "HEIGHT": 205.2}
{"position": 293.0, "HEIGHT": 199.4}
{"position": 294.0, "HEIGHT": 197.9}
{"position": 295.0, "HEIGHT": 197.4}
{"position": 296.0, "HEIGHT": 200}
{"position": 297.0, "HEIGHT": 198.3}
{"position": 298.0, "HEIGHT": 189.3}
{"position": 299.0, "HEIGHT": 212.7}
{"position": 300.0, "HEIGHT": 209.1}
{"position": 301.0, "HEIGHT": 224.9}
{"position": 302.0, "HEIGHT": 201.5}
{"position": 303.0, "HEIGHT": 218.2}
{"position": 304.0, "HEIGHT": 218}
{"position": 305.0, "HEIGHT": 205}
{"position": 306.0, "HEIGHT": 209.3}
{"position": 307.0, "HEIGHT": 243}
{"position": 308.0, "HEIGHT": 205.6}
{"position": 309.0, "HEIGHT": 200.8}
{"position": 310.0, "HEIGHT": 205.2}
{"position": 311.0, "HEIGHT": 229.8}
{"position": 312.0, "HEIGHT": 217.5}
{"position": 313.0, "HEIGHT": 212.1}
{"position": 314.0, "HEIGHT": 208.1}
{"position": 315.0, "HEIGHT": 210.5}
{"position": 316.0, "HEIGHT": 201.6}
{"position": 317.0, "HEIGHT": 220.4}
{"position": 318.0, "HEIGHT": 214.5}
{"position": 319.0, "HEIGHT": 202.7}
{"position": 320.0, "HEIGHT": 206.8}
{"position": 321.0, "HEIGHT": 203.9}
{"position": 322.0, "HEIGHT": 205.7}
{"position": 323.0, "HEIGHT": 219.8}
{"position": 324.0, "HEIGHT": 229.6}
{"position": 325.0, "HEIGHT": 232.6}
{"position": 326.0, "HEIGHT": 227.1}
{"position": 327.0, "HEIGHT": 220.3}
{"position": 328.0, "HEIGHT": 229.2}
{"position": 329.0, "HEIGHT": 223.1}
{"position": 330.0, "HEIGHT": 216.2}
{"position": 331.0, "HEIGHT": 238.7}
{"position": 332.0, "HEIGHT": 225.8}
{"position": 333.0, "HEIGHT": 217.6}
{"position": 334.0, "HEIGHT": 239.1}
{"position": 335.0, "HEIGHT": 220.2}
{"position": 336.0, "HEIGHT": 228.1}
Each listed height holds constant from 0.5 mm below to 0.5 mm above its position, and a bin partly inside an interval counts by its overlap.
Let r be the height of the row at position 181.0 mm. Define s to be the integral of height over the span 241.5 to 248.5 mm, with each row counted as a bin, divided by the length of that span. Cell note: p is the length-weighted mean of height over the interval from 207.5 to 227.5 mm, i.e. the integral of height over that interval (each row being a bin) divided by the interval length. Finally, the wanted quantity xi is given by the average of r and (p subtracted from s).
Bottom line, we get 119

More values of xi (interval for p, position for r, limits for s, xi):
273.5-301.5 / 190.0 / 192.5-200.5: 126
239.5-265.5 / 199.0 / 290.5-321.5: 93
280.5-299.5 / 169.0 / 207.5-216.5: 107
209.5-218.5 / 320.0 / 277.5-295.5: 106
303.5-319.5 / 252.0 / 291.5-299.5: 105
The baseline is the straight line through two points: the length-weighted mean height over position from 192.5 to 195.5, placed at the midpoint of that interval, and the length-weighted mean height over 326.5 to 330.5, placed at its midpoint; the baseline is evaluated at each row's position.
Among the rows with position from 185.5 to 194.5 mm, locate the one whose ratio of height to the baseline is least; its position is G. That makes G 191.0 mm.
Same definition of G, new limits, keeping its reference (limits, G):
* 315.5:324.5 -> 316.0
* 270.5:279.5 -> 272.0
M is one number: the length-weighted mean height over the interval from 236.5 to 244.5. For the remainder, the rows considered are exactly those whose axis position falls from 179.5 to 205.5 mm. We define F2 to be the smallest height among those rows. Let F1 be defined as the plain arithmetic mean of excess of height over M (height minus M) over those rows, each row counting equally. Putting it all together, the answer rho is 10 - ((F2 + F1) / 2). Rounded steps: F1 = -10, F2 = 196.6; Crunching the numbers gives -83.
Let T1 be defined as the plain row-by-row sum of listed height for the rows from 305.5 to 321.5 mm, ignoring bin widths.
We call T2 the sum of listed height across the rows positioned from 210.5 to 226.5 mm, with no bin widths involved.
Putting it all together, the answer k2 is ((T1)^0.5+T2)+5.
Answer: 3489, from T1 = 3392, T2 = 3426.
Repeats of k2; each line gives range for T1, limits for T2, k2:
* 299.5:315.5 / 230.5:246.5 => 3696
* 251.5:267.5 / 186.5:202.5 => 3604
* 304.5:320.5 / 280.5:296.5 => 3507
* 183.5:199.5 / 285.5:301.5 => 3413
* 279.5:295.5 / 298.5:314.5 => 3485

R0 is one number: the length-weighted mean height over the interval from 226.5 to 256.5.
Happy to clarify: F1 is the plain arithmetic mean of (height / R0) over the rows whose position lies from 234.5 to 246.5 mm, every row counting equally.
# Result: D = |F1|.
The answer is 1.01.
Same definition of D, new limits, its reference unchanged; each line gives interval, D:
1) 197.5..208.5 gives 0.91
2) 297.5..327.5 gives 0.92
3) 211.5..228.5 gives 0.94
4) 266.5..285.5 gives 0.79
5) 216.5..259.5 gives 0.99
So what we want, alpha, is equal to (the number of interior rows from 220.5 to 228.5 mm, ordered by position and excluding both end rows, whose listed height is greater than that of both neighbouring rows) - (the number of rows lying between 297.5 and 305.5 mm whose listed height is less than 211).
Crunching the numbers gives -3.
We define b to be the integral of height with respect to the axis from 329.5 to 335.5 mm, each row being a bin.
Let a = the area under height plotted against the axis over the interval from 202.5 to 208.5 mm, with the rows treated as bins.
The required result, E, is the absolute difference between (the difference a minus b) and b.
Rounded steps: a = 1248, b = 1358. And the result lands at 1467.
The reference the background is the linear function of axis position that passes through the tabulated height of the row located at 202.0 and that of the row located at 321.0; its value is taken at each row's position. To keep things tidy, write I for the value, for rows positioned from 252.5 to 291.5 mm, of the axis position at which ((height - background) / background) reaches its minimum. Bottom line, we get 272.0 mm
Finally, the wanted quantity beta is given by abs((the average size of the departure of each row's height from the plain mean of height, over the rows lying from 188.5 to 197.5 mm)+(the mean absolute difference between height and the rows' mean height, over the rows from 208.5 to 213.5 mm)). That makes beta 14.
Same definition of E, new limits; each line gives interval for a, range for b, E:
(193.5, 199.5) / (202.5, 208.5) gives 1186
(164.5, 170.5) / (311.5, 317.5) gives 1152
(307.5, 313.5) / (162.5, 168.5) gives 1536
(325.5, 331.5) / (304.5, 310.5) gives 1183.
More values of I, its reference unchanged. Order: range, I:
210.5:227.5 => 213.0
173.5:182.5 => 182.0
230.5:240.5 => 231.0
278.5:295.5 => 295.0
